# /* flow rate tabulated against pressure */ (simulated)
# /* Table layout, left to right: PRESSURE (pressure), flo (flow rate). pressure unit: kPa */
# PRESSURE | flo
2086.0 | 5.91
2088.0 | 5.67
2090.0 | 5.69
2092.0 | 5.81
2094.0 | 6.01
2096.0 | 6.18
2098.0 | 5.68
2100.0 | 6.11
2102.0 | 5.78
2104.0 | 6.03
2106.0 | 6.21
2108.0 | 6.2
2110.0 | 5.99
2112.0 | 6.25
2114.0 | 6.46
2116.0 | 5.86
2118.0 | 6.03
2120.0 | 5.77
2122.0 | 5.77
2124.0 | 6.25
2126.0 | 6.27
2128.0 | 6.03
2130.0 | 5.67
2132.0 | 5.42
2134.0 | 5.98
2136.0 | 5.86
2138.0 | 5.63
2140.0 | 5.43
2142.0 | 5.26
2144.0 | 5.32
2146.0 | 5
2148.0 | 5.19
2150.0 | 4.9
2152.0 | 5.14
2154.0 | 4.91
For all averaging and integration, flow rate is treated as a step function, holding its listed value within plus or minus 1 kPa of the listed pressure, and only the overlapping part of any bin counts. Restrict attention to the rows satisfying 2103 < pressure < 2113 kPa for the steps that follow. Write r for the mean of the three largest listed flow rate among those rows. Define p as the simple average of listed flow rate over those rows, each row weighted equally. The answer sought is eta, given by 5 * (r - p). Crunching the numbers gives 0.4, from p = 6.1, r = 6.22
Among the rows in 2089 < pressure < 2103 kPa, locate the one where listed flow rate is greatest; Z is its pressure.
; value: 2096.0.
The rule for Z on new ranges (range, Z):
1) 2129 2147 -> 2134.0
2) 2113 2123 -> 2114.0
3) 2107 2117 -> 2114.0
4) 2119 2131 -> 2126.0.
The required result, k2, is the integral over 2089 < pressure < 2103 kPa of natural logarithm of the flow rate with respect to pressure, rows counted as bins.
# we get 24.8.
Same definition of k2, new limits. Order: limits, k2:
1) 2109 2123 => 25.1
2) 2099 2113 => 25.3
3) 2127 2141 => 24.4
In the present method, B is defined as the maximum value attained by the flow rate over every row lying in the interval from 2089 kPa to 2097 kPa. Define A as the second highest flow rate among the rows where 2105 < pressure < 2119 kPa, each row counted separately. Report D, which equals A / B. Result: 1.01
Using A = 6.25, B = 6.18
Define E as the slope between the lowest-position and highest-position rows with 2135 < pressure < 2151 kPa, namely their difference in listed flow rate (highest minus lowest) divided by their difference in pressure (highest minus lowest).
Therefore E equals -0.069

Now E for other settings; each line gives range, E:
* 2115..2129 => 0.014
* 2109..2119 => 0.005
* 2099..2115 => 0.025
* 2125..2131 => -0.150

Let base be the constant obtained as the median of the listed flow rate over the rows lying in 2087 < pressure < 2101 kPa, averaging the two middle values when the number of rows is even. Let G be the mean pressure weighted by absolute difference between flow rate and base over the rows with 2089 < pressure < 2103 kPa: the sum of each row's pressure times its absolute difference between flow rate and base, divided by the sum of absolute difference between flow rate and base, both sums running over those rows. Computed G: 2096.5 kPa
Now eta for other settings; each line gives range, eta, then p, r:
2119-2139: 1.6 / 5.9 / 6.18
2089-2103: 1.0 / 5.9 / 6.10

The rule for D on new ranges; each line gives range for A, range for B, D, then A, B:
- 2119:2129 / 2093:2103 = 1.01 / 6.25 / 6.18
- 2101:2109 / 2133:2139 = 1.04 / 6.2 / 5.98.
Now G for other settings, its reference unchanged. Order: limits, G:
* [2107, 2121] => 2112.6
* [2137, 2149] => 2144.1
